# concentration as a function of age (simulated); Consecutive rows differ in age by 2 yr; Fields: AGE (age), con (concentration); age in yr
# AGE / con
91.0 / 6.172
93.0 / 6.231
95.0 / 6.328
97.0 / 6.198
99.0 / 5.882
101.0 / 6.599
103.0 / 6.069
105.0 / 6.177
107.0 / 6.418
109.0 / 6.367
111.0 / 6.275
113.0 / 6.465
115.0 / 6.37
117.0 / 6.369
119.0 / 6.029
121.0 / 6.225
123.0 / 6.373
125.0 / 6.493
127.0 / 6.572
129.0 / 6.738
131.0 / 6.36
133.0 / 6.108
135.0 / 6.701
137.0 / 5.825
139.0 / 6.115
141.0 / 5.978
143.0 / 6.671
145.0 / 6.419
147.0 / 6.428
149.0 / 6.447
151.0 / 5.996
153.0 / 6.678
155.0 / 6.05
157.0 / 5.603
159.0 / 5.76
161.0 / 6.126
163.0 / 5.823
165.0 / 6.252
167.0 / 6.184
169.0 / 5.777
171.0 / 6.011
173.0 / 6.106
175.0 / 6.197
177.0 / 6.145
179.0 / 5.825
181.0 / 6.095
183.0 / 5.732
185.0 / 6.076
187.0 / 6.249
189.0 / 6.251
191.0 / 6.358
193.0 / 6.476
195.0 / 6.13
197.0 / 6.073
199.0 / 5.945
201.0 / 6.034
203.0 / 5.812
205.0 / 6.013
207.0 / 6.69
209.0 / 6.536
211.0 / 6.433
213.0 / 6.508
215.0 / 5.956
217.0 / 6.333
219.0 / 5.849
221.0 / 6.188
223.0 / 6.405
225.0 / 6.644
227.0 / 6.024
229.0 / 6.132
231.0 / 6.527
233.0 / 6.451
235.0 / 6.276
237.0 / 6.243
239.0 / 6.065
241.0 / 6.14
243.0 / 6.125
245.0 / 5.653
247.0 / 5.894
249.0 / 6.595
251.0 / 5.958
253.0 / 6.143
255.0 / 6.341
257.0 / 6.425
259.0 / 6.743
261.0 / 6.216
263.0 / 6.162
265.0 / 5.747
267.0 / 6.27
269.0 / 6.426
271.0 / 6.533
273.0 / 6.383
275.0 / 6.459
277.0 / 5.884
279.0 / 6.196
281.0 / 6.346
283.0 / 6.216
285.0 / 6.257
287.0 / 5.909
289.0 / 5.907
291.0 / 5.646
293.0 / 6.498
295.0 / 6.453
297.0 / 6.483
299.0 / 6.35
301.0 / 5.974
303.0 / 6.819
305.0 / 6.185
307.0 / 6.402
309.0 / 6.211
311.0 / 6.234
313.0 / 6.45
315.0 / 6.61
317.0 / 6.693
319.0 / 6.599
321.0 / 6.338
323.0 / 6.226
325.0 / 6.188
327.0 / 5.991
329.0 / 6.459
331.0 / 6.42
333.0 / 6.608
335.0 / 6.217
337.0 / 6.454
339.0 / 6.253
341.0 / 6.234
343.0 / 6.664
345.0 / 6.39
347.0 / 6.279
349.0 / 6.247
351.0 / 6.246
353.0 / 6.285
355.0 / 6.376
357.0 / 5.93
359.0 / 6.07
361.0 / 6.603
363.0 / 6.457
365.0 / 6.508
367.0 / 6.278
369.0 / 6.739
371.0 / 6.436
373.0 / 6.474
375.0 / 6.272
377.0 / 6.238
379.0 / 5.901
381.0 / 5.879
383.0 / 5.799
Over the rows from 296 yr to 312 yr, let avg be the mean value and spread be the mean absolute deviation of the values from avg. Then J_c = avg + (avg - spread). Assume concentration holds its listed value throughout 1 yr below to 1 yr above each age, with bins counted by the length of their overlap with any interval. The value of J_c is 12.5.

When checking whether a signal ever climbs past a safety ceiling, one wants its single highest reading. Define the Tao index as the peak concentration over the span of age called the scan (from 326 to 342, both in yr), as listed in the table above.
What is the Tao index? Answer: 6.608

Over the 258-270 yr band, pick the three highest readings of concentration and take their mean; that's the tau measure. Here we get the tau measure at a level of 6.48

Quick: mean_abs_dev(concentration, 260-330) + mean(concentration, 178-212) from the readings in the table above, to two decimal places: 6.37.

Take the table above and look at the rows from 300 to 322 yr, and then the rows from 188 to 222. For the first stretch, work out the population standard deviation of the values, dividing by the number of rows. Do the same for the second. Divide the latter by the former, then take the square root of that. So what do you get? 1.03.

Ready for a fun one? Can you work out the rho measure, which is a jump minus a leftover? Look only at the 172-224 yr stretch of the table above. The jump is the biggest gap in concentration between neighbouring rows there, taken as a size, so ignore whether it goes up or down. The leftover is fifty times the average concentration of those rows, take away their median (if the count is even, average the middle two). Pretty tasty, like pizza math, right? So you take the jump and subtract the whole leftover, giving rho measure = -302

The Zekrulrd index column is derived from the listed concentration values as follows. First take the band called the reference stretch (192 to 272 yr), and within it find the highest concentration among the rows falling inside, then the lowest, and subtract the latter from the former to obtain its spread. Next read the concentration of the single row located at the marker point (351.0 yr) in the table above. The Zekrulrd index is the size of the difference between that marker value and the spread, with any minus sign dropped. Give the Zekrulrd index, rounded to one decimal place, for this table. 5.2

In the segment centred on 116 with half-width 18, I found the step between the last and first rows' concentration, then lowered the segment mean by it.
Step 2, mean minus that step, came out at 6.10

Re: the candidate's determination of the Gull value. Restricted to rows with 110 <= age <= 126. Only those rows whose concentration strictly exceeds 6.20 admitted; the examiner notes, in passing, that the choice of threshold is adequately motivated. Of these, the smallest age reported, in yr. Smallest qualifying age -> 111.0 yr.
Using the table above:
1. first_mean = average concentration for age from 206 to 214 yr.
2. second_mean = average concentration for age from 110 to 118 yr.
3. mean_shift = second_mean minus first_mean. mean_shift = -0.17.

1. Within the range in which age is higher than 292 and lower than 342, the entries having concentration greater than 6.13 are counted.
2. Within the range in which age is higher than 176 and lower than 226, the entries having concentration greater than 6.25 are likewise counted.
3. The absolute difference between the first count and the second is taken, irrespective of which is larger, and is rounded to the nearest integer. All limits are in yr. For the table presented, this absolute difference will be 13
